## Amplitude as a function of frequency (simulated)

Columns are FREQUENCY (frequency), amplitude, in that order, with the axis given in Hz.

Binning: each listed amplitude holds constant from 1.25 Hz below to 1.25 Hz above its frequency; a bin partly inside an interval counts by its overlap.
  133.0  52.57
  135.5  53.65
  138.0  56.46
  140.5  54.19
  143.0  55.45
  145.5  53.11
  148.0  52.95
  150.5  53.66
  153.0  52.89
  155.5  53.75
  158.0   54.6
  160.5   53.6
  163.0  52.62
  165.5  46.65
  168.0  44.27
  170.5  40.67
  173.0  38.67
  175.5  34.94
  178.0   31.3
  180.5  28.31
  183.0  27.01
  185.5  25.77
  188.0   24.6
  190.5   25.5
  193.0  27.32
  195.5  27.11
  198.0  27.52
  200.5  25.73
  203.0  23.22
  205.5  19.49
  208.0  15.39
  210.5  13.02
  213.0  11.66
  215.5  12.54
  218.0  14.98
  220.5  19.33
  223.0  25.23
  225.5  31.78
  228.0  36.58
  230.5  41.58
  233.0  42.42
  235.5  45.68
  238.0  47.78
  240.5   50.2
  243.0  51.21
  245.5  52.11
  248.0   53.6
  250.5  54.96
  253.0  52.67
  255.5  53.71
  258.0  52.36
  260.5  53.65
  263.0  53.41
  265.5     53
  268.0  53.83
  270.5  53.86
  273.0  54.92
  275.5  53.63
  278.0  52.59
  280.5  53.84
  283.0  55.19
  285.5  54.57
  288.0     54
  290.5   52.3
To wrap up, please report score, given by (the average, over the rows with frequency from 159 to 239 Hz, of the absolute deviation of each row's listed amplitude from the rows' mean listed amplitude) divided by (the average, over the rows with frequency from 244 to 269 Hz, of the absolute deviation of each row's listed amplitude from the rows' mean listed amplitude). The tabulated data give 15.6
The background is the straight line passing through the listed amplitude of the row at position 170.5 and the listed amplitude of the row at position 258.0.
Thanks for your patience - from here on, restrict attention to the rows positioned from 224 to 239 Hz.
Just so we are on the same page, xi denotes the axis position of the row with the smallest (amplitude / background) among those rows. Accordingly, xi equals 225.5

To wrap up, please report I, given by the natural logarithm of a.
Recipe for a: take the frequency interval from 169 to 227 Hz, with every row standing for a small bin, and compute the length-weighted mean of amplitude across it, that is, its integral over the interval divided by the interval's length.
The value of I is 3.2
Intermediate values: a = 25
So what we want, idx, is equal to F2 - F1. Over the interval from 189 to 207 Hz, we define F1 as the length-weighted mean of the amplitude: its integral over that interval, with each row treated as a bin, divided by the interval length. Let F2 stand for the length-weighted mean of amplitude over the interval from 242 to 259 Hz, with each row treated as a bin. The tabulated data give 28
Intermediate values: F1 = 25.0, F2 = 53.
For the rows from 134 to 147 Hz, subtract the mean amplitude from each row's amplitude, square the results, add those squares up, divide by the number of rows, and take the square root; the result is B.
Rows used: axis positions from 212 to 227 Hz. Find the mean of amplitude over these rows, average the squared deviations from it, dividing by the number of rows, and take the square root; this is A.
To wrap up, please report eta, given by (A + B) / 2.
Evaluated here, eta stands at 4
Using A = 7.2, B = 1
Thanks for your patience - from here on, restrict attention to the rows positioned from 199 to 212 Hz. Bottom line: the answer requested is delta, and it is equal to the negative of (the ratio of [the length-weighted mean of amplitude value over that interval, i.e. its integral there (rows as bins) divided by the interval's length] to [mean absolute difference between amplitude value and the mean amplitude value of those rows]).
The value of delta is -5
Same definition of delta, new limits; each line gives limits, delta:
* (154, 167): -23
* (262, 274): -112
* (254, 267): -122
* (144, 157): -154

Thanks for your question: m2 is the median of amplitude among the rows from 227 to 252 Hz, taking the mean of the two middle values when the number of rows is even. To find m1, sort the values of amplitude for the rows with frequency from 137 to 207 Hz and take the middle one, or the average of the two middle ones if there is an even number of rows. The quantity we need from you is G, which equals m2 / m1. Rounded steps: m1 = 39.7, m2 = 49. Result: 1.2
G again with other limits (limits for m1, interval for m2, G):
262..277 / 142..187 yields 0.9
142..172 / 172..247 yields 0.5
